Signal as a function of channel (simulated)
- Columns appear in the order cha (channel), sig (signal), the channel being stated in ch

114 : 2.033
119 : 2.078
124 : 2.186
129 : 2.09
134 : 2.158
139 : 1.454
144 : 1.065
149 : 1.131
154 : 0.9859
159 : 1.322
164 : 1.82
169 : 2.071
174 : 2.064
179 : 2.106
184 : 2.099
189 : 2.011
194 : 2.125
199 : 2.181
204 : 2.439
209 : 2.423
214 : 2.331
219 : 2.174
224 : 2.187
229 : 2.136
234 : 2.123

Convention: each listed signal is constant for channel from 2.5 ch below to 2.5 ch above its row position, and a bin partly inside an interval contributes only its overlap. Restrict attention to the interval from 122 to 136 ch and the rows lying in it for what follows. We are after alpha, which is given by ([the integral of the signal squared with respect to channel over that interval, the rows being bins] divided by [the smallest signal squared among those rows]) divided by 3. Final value 4.9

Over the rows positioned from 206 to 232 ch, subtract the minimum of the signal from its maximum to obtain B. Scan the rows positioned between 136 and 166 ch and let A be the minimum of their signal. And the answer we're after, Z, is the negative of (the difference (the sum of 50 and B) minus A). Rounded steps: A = 0.9859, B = 0.29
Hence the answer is -49.3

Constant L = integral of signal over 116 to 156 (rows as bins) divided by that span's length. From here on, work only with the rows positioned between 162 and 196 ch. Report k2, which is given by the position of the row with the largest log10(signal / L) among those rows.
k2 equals 194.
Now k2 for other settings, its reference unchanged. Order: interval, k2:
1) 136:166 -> 164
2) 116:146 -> 124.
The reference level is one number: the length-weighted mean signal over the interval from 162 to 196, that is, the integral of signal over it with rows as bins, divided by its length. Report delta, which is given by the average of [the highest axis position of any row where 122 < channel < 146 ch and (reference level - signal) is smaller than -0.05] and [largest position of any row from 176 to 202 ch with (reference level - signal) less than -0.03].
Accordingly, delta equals 166.5 ch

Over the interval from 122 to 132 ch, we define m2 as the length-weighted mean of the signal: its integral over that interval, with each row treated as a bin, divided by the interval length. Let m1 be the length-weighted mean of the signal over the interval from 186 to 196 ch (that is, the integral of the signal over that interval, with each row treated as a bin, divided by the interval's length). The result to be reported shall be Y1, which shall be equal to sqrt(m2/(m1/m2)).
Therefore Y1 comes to 1.49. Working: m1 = 2.07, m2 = 2.14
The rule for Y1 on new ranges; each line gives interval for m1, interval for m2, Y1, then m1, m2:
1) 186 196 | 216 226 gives 1.52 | 2.07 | 2.19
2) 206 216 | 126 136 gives 1.38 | 2.38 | 2.13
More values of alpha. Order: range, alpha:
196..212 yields 6.2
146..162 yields 7.6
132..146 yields 10.8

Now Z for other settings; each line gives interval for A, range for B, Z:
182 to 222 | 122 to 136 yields -48.1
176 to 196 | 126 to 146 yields -49.1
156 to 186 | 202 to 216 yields -48.8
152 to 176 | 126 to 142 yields -49.7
